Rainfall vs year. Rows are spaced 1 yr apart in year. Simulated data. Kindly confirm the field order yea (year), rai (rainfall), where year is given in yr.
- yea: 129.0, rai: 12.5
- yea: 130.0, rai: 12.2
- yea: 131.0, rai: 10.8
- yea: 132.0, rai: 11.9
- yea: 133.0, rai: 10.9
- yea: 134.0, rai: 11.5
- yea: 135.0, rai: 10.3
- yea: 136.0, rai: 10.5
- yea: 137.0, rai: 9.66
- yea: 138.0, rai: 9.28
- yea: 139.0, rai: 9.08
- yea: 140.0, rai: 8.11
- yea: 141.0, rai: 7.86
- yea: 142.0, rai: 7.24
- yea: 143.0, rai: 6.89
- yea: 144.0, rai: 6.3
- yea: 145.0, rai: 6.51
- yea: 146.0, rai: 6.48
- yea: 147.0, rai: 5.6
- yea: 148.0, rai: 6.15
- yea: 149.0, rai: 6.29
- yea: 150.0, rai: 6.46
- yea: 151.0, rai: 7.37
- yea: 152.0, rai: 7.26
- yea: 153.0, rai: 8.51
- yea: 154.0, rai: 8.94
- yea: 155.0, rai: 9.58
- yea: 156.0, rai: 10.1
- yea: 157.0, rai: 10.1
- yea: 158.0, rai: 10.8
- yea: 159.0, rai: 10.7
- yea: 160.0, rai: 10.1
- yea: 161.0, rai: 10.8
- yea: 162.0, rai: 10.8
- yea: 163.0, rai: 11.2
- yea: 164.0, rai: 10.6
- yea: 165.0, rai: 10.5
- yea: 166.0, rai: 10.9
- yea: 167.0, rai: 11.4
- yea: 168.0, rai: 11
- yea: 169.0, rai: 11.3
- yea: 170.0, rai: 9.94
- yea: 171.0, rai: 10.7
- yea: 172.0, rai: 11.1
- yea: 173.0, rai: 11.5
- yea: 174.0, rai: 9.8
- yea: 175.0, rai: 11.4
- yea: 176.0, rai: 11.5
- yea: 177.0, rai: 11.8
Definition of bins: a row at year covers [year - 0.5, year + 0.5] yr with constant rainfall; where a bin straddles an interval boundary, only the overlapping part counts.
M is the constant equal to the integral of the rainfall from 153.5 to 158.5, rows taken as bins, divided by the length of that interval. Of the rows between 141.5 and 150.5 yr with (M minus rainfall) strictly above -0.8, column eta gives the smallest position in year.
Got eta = 142.0 yr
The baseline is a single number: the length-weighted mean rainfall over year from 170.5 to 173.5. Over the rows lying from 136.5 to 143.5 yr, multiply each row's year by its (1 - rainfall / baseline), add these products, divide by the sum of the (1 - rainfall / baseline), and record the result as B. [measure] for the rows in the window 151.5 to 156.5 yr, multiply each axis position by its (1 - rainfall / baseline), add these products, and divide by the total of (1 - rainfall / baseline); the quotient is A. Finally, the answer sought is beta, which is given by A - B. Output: 12.7 yr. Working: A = 153.4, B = 140.7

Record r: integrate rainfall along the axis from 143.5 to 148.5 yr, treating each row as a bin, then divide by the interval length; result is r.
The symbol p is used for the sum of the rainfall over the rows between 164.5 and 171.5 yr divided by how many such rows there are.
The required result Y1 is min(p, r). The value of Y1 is 6.2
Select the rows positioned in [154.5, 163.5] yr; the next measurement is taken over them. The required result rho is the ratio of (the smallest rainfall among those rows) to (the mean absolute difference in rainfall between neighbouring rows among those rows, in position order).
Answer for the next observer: 25.4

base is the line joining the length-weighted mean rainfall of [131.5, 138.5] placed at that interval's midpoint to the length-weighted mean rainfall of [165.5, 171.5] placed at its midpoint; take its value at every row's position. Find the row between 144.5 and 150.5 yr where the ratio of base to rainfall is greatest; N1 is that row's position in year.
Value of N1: 147.0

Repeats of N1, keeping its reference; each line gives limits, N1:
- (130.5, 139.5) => 139.0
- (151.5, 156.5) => 152.0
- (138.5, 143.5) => 143.0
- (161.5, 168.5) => 165.0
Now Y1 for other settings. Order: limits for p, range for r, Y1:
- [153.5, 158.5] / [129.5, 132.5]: 9.9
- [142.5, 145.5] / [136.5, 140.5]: 6.6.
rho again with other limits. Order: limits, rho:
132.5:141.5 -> 13.6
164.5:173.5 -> 17.6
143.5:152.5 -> 14.9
